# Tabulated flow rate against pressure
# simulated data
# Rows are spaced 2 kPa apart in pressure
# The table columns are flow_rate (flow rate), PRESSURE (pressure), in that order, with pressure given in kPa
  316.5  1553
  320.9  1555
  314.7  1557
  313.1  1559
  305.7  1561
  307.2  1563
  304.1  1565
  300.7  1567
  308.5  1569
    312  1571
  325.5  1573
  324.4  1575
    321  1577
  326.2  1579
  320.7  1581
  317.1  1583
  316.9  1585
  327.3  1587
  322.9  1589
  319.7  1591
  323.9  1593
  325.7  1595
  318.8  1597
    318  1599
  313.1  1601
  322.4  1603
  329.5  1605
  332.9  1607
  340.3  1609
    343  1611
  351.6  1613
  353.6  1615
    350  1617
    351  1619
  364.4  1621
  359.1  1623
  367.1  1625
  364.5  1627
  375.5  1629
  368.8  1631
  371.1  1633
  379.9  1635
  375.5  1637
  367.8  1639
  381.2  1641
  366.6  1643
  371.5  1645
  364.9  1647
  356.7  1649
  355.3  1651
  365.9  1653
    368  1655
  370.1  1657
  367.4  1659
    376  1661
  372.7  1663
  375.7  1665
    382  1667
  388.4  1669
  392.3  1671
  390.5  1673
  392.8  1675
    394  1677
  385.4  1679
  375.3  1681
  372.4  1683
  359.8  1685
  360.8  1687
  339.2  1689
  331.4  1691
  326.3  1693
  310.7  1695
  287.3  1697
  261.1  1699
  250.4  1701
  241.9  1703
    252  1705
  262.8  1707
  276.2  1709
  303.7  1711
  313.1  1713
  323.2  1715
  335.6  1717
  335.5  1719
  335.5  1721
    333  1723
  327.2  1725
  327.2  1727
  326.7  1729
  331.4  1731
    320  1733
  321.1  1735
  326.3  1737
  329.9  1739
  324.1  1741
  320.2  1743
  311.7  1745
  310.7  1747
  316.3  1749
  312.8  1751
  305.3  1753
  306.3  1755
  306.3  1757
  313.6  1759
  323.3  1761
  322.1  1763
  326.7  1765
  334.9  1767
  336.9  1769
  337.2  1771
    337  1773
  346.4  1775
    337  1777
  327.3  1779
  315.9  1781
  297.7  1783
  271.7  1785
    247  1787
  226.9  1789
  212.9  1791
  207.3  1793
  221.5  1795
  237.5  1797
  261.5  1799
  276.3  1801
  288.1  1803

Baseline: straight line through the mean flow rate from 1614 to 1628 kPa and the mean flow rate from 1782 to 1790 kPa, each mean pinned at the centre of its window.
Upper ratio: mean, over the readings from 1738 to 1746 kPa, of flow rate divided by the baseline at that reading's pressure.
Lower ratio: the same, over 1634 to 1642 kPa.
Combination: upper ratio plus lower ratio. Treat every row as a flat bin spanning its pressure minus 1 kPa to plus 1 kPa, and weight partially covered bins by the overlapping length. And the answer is 2.20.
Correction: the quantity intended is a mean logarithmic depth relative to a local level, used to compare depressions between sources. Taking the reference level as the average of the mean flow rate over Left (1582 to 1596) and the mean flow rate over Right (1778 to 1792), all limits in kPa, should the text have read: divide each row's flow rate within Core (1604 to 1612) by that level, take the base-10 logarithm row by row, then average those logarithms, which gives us 0.055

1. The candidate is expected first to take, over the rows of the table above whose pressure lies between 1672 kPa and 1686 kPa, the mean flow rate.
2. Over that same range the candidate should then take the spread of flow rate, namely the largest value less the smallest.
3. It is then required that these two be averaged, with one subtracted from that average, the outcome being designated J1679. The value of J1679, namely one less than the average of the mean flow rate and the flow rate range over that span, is 207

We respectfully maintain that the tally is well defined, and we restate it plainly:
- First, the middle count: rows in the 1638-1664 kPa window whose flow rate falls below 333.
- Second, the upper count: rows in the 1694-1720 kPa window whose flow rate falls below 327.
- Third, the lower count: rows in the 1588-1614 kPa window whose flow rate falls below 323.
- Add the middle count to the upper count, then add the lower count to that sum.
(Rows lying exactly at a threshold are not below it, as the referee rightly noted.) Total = 17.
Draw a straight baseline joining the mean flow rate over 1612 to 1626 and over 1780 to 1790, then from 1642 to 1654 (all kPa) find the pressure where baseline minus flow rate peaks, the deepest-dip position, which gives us 1651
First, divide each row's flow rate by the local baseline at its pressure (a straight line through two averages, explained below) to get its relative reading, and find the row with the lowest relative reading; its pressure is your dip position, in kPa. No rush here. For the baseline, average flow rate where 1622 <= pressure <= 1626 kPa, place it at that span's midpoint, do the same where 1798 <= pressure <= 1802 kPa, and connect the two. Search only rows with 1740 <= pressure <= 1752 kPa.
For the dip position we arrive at 1745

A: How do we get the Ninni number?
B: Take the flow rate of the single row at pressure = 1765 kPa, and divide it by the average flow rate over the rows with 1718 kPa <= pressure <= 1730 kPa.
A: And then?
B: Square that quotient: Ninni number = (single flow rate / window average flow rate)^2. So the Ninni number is 1.0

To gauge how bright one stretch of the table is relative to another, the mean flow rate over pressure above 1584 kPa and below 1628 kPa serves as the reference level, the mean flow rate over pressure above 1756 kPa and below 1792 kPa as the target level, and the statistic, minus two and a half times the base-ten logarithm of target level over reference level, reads 0.10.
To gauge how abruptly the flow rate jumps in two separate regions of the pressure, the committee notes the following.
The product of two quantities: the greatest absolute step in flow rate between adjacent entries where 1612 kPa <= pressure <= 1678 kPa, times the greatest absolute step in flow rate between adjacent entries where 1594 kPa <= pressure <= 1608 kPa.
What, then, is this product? 136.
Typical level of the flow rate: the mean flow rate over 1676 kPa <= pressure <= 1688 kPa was 375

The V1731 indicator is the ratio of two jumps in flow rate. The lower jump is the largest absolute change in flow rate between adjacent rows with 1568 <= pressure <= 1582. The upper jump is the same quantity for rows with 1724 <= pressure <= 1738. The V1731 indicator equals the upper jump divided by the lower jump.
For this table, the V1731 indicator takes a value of 0.84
